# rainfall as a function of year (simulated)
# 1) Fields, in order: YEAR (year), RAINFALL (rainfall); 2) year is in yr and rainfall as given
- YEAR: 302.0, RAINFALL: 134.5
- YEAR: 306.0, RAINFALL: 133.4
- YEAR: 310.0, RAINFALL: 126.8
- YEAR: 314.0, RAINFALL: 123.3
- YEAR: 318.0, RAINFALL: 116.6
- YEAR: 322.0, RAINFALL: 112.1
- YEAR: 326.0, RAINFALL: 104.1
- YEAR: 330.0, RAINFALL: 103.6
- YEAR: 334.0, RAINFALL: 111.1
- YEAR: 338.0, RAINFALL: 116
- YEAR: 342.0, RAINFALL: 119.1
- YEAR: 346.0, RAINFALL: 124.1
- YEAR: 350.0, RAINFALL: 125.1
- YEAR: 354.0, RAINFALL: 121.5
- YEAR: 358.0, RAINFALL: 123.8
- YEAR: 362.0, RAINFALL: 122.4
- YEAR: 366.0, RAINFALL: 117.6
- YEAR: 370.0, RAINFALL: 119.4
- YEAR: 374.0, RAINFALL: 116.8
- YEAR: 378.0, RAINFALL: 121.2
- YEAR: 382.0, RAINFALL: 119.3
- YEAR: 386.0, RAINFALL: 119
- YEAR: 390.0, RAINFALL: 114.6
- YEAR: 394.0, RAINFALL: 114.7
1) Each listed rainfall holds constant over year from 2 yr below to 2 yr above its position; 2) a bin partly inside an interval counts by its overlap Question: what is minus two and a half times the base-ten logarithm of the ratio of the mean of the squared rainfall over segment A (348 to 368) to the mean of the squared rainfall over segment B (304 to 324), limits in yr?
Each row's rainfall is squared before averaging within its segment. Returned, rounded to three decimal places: 0.010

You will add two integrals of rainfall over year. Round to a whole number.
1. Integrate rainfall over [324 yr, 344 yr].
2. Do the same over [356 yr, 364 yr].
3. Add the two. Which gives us 3200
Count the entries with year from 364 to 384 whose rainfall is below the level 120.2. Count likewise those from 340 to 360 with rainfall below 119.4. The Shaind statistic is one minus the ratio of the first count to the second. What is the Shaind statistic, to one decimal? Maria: -3.0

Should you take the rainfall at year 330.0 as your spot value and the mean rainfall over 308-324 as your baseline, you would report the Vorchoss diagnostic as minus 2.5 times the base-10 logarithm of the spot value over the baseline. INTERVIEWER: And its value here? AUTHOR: 0.16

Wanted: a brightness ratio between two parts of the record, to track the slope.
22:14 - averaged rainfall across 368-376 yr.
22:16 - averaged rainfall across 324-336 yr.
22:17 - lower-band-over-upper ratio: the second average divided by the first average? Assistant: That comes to 0.90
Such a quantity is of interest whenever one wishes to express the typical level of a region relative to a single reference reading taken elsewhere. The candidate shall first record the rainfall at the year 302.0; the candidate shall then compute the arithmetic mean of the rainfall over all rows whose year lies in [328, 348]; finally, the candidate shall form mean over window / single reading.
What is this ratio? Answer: 0.85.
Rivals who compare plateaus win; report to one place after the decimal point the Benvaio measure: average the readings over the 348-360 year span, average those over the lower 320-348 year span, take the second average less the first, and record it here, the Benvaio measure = -10.6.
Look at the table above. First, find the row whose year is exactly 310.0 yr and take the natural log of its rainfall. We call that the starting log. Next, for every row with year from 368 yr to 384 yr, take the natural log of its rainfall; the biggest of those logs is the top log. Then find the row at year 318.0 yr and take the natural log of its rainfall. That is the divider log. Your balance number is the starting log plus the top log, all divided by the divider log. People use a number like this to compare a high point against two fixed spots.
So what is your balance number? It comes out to 2.03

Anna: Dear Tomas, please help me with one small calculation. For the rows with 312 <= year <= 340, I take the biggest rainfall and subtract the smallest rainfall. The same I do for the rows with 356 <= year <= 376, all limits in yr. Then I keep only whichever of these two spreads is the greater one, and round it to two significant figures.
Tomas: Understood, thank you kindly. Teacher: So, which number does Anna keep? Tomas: 20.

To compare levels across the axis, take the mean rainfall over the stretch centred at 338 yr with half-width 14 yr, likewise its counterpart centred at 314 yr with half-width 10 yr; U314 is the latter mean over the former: 1.07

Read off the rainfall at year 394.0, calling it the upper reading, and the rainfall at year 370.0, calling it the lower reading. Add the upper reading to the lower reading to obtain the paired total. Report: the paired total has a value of 234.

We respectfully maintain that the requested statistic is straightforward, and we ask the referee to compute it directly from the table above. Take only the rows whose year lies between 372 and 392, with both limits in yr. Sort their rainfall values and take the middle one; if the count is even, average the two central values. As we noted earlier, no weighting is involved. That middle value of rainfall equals 119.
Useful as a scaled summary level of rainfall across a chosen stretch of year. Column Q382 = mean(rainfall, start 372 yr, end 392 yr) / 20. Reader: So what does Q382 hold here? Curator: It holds 5.91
